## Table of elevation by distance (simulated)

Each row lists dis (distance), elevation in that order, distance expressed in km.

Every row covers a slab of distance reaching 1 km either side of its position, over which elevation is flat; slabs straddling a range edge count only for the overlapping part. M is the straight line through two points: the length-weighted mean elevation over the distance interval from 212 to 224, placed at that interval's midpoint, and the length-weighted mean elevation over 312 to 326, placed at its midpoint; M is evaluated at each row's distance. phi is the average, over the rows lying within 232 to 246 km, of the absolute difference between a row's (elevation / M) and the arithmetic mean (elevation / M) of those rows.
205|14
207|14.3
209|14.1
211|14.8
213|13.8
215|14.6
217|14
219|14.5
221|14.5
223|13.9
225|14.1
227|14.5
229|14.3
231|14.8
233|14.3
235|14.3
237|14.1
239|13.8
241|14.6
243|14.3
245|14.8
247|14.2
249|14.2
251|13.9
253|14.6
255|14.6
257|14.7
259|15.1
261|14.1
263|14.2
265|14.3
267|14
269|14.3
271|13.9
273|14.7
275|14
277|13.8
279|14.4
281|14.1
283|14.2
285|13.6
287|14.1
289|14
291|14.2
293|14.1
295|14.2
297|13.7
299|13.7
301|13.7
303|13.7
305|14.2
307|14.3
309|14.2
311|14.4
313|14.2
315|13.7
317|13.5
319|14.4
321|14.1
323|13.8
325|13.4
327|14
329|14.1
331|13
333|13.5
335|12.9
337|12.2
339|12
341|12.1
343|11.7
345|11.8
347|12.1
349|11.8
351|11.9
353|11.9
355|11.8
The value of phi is 0.016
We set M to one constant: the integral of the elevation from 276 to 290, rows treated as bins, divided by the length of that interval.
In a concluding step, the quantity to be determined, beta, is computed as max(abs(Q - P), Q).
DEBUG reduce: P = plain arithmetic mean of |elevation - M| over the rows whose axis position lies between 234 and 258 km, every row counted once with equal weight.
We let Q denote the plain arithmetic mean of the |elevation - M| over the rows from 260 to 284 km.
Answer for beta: 0.21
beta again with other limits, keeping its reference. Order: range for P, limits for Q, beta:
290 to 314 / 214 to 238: 0.32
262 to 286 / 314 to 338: 0.56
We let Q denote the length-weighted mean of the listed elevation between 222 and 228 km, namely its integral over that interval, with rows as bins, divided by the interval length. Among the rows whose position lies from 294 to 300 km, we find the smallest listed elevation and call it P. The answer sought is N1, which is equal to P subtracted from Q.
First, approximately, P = 13.7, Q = 14.2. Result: 0.5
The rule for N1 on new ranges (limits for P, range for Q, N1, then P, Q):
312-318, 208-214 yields 0.7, 13.5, 14.2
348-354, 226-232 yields 2.7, 11.8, 14.5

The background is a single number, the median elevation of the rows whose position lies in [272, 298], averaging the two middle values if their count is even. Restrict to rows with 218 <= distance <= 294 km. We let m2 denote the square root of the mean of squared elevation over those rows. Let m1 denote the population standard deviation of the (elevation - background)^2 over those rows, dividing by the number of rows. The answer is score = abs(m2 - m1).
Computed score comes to 14.1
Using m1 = 0.20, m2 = 14.3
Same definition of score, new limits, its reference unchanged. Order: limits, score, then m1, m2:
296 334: 13.6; 0.28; 13.9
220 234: 14.2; 0.16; 14.3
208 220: 14.1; 0.17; 14.3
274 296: 14.0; 0.07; 14.1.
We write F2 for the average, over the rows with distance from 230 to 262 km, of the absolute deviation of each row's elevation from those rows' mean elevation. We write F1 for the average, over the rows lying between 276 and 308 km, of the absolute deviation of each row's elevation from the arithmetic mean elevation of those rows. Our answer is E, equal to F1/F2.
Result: 0.75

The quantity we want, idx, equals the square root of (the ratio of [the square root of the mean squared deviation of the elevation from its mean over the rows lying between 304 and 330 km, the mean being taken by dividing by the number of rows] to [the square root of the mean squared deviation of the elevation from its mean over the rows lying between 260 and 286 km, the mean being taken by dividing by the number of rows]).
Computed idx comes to 1.08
